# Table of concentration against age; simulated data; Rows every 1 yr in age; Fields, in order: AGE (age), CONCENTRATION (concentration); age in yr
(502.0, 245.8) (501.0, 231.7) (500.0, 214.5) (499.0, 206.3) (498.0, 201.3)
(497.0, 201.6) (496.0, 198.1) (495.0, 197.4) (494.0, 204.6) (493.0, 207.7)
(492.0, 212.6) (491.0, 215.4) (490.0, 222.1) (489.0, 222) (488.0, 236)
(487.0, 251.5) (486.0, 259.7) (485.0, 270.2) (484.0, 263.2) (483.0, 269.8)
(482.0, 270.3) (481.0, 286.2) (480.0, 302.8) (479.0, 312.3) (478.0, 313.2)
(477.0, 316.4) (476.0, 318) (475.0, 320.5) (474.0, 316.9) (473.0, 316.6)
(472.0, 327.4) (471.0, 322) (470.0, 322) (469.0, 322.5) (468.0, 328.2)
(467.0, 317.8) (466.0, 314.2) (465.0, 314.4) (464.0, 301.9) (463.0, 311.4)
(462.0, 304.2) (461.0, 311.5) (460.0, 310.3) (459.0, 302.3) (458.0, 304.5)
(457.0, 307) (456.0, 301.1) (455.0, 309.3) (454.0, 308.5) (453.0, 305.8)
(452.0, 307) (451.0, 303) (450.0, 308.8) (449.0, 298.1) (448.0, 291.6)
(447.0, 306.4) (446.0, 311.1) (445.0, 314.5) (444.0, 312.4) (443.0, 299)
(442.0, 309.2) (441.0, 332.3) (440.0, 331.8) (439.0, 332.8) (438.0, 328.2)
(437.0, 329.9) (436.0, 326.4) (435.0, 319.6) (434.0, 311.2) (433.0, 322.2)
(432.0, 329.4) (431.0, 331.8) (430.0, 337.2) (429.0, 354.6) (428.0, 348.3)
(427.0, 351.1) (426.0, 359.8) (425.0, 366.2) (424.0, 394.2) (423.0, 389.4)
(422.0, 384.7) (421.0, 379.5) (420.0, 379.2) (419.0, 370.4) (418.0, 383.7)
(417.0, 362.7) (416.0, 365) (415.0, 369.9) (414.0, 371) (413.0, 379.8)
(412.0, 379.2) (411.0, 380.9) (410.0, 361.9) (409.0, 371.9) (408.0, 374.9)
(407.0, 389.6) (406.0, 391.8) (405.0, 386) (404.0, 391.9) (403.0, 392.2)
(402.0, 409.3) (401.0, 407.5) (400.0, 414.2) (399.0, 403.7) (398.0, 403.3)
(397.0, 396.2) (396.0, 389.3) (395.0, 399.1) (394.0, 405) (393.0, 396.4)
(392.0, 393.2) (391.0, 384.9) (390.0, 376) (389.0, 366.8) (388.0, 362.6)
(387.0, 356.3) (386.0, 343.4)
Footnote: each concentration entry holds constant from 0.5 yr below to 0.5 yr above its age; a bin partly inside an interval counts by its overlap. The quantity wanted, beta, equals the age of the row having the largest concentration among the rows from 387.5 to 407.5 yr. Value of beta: 400.0 yr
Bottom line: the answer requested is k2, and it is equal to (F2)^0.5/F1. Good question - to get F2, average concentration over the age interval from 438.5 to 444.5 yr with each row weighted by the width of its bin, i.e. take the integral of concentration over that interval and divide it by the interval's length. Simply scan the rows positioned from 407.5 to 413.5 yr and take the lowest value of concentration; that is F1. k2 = 0.049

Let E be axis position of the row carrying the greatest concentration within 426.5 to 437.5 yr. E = 429.0 yr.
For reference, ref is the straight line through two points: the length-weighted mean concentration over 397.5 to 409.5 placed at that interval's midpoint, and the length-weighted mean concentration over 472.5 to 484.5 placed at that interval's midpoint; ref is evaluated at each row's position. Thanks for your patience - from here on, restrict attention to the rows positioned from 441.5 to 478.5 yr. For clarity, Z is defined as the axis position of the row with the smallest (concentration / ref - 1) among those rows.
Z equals 448.0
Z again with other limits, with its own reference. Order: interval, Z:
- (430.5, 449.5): 448.0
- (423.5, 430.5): 430.0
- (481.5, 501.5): 495.0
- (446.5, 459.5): 448.0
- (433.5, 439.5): 434.0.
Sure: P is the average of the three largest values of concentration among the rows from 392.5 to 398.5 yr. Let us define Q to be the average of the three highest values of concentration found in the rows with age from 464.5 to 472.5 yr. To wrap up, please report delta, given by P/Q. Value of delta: 1.23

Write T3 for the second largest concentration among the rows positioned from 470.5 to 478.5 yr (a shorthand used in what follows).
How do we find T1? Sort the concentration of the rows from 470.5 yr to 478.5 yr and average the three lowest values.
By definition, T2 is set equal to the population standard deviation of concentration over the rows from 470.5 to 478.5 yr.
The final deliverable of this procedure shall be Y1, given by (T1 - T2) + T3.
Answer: 633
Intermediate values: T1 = 315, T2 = 4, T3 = 322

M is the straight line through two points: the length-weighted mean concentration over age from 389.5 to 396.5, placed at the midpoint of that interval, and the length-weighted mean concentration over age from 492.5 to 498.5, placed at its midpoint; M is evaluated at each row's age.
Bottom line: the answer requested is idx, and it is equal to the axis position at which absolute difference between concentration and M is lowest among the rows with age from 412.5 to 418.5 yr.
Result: 417.0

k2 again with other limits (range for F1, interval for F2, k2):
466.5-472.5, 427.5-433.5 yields 0.058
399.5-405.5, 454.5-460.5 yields 0.045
